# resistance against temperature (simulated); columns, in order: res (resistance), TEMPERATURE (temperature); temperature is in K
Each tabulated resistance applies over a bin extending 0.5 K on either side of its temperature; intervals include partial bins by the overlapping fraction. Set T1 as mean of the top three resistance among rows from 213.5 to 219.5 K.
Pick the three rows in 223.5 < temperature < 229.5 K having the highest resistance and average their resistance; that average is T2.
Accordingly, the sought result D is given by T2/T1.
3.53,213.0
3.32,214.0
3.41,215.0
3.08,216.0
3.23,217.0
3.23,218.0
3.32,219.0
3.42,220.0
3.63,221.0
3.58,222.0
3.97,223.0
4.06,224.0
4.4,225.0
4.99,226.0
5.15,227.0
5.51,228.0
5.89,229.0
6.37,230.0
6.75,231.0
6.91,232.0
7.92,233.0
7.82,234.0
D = 1.65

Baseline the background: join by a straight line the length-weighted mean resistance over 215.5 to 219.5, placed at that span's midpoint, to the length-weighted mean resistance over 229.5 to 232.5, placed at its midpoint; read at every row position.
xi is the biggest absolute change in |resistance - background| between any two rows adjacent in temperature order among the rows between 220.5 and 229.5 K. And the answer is 0.33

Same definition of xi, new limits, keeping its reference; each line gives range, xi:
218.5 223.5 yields 0.31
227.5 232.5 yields 0.22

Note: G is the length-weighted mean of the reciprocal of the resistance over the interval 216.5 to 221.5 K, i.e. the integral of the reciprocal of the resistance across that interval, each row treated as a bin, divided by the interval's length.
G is 0.30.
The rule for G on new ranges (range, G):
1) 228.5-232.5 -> 0.15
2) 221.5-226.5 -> 0.24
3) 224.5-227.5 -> 0.21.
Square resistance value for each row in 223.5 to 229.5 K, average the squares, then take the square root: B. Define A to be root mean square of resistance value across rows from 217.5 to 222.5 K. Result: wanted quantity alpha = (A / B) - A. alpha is -2.76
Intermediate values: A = 3.4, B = 5.0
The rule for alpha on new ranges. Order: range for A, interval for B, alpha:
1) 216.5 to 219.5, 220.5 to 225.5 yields -2.43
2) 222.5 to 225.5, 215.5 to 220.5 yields -2.87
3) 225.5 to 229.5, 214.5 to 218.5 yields -3.73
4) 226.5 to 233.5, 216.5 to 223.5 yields -4.58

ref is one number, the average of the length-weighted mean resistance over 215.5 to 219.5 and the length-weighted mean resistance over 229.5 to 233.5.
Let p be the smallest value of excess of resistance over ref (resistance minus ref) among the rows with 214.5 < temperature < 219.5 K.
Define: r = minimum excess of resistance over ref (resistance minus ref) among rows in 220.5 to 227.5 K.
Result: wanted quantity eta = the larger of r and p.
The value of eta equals -1.5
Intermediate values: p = -2.0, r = -1.52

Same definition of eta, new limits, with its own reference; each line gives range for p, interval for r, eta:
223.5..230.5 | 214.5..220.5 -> -1.0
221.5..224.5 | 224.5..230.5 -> -0.7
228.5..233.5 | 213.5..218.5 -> 0.8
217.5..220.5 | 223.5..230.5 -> -1.0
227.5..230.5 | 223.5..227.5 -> 0.4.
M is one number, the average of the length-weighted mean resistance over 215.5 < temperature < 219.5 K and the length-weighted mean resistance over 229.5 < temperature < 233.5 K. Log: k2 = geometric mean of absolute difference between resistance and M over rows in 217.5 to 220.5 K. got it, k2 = 1.78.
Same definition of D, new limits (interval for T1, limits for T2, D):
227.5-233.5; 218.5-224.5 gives 0.54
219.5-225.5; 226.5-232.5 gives 1.61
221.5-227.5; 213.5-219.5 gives 0.69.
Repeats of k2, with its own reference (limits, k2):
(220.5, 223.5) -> 1.36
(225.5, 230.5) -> 0.29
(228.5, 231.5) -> 1.18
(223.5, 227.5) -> 0.25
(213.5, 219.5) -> 1.83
